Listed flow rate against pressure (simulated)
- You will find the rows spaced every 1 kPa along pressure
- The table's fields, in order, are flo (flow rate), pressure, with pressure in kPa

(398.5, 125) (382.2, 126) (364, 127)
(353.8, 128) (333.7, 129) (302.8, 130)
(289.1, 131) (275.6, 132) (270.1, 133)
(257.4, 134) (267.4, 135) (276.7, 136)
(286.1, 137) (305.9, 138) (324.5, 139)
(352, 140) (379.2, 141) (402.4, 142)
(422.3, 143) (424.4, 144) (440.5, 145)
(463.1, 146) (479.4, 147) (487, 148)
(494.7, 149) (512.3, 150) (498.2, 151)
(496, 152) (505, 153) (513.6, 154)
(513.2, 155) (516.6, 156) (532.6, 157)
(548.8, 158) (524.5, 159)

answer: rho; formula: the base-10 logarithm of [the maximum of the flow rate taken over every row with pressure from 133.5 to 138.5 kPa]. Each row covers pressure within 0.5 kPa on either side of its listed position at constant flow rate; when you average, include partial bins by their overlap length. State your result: 2.49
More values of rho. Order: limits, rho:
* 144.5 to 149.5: 2.69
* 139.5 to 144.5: 2.63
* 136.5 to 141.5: 2.58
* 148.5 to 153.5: 2.71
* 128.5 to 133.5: 2.52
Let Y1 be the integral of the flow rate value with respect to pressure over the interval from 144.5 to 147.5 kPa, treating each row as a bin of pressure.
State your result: 1383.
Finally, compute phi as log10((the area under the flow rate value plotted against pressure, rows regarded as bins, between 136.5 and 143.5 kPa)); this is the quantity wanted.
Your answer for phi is 3.39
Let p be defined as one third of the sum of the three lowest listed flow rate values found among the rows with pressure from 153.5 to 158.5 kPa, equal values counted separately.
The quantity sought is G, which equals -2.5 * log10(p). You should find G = -6.8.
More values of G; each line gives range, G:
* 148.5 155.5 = -6.7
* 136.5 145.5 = -6.2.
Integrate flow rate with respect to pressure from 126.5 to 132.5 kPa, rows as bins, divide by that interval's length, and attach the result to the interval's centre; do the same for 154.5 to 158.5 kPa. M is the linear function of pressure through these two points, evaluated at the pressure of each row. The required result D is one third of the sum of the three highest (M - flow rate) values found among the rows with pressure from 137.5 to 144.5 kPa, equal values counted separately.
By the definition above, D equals 66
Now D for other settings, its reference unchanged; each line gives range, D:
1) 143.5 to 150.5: -3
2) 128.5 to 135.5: 90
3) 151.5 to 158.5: 3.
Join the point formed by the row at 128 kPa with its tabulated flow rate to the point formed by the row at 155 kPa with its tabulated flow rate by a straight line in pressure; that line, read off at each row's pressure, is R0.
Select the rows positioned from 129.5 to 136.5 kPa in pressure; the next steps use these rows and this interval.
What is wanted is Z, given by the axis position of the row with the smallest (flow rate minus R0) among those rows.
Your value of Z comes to 134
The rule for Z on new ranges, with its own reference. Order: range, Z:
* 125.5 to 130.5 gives 130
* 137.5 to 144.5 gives 138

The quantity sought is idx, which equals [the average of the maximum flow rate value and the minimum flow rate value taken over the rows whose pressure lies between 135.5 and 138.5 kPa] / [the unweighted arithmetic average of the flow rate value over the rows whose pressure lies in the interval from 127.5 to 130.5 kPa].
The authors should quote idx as 0.88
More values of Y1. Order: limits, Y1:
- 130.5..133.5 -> 835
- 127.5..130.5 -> 990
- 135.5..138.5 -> 869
